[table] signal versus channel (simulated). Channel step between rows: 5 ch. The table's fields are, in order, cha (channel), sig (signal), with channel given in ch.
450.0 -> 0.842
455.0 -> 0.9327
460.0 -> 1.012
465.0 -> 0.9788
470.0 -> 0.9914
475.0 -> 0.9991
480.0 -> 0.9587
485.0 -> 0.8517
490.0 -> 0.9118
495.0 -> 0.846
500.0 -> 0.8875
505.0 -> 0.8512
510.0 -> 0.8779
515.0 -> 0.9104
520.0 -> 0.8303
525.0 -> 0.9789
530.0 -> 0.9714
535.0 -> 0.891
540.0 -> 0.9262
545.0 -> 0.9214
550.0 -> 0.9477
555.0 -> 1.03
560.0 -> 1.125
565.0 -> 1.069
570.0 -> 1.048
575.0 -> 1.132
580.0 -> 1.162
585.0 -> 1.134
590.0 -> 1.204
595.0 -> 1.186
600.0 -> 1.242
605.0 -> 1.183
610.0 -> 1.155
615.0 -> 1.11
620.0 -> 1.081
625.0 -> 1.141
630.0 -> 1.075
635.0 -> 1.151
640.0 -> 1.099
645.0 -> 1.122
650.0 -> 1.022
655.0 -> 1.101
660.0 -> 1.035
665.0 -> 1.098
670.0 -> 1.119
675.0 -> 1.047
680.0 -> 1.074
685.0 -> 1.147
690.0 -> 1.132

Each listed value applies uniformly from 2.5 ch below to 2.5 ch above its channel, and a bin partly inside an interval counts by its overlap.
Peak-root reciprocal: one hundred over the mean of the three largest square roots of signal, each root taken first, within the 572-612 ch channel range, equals 91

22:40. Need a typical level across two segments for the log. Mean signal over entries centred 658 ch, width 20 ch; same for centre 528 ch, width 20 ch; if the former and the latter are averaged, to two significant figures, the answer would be 0.99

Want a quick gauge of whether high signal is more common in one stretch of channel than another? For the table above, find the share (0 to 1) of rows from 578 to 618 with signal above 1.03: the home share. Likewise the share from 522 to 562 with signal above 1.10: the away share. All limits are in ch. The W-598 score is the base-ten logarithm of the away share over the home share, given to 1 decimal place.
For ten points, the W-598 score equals -0.9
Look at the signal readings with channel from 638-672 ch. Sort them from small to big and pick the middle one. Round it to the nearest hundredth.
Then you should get 1.10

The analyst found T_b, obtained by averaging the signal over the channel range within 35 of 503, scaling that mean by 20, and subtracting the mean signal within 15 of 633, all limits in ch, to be 17.1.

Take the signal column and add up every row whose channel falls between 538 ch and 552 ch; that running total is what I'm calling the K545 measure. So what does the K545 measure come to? 2.80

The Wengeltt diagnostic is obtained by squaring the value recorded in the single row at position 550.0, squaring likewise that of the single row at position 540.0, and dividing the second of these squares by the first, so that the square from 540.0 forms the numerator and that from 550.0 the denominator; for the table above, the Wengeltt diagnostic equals 0.96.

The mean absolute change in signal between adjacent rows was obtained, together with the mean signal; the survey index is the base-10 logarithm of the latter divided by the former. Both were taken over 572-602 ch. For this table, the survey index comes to 1.46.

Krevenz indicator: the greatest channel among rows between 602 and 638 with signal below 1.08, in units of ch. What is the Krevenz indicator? 630.0 ch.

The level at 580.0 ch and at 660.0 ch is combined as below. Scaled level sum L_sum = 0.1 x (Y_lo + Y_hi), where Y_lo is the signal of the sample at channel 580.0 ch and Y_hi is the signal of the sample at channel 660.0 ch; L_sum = 0.220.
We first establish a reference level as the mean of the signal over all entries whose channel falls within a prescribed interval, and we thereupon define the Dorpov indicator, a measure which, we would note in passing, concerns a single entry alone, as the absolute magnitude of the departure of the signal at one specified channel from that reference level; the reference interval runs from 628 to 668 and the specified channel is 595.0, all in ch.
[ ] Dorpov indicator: 0.10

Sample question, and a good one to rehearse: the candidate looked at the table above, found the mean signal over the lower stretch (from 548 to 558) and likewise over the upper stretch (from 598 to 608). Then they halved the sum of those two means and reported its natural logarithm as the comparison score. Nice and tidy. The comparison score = 0.10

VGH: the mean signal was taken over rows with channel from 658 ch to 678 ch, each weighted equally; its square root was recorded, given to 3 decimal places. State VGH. 1.037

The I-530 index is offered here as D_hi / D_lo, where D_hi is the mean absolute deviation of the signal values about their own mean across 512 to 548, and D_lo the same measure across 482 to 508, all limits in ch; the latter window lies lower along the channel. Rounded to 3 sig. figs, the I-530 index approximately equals 1.47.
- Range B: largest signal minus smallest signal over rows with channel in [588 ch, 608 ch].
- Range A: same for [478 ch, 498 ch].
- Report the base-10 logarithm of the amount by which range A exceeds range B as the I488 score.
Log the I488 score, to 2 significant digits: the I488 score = -1.3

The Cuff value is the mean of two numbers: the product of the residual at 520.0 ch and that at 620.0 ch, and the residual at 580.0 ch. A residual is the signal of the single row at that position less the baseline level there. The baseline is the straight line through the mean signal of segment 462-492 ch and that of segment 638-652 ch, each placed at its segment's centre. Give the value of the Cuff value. 0.06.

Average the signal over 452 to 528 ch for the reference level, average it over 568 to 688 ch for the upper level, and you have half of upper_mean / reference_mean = 0.608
